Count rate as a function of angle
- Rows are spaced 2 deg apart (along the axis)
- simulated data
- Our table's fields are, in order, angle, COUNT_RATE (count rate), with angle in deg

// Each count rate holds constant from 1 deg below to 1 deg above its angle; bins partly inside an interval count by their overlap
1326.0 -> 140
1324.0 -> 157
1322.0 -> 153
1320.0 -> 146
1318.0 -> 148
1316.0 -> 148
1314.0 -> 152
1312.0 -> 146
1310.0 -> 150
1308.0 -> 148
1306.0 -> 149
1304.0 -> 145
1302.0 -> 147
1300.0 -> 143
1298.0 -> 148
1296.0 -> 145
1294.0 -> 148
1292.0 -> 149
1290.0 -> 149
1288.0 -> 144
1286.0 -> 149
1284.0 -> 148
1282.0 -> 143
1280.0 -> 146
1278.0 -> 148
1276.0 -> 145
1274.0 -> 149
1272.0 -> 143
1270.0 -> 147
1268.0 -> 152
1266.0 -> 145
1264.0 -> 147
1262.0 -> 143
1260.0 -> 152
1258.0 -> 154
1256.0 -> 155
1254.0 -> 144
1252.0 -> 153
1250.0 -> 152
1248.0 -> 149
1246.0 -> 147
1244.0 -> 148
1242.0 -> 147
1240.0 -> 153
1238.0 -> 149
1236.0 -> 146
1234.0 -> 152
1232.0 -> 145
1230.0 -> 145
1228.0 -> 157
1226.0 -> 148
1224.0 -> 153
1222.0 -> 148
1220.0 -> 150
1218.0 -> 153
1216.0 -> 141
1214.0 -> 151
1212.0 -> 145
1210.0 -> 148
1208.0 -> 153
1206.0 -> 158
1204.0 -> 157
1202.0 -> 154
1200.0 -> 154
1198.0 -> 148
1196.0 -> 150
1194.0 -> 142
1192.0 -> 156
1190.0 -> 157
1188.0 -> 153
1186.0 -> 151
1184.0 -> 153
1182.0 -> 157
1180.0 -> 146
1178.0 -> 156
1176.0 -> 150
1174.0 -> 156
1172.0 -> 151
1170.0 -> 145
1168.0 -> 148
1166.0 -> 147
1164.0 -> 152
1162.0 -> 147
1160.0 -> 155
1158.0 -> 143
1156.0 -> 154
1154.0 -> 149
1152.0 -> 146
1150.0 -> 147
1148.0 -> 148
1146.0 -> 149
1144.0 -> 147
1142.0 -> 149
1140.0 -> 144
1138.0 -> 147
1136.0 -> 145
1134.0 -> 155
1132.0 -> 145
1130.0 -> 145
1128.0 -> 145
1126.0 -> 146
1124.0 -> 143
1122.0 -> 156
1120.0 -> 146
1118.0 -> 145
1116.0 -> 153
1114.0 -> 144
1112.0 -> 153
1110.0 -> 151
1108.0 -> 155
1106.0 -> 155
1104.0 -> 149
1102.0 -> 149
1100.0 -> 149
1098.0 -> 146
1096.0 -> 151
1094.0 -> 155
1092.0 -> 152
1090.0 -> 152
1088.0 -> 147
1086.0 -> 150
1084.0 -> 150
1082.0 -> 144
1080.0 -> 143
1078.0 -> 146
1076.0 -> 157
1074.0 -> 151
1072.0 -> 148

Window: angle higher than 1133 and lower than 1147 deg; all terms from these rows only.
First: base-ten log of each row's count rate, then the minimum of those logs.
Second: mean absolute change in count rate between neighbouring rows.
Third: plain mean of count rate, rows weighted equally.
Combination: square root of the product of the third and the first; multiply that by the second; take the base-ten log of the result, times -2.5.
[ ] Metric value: -4.64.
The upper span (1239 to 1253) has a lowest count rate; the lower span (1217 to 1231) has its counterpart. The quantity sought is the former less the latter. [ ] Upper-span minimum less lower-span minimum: 2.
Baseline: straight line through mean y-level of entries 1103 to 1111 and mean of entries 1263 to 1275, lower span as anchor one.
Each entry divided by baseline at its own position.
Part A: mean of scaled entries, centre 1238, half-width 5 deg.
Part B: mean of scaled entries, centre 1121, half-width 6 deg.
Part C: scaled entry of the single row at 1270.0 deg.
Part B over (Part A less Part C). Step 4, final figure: 107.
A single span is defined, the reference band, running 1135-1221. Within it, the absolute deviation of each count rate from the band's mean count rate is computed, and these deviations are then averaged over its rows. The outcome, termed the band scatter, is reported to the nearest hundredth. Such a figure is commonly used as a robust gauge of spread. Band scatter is 3.73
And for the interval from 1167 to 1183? 3.91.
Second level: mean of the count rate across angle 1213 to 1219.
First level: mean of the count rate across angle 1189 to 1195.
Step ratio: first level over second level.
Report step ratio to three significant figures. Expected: 1.02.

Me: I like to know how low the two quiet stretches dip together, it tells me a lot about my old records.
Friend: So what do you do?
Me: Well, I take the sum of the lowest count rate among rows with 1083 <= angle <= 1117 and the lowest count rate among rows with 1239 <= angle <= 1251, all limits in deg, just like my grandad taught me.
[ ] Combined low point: 291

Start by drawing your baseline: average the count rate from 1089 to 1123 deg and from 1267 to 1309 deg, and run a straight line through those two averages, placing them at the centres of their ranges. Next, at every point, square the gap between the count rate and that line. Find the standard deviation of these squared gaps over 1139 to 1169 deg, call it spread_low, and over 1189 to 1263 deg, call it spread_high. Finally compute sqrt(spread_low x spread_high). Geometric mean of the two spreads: 18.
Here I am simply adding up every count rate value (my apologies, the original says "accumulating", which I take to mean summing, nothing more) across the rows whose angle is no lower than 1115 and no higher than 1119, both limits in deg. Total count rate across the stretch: 298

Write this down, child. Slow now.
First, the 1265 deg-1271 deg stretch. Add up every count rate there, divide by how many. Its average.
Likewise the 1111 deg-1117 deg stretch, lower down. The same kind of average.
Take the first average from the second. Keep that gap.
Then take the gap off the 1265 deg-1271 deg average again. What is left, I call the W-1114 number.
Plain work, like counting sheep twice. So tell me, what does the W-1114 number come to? 146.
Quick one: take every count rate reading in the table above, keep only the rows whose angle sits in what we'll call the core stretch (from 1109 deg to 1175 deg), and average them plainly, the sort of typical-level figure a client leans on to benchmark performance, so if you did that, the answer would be 148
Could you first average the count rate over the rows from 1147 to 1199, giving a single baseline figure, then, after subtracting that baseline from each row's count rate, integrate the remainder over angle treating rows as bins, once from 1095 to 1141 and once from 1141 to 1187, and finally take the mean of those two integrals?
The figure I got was -49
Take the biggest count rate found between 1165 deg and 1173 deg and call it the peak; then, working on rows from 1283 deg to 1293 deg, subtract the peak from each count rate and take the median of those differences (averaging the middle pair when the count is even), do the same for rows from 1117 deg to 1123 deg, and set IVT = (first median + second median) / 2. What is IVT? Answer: -3.5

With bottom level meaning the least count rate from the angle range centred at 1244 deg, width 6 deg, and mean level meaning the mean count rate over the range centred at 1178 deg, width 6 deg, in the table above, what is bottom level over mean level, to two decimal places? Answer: 0.98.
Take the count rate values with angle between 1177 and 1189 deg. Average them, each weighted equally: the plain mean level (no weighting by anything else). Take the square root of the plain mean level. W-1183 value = 12.4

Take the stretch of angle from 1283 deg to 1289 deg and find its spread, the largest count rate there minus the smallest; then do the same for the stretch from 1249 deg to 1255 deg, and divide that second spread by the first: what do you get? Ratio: 1.8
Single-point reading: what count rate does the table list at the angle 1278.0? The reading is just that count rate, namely 148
